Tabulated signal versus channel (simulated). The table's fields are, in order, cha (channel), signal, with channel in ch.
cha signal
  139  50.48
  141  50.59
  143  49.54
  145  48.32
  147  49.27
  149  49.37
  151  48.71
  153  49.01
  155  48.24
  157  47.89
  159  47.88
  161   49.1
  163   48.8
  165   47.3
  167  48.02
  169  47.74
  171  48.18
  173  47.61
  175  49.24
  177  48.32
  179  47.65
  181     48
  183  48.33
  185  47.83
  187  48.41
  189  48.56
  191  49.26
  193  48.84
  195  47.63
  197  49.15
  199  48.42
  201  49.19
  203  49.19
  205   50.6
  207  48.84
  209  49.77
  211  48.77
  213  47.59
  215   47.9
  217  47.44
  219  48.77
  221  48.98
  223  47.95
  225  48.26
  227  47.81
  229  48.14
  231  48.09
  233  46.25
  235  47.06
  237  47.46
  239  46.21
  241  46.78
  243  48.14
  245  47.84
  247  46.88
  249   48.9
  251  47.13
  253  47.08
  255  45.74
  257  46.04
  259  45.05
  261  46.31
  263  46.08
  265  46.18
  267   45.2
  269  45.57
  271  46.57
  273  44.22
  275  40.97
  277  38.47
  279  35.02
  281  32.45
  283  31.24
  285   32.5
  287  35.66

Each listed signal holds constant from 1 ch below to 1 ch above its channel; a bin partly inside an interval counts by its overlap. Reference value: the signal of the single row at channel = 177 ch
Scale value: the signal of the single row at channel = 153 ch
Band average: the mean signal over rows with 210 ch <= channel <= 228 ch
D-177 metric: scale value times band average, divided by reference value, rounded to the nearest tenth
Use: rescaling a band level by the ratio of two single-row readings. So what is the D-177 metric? 48.9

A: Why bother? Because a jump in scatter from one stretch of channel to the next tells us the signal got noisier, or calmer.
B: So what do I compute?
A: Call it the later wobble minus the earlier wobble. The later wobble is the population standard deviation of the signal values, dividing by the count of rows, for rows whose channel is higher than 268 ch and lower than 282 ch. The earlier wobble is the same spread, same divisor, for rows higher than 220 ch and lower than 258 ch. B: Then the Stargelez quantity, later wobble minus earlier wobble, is 4.1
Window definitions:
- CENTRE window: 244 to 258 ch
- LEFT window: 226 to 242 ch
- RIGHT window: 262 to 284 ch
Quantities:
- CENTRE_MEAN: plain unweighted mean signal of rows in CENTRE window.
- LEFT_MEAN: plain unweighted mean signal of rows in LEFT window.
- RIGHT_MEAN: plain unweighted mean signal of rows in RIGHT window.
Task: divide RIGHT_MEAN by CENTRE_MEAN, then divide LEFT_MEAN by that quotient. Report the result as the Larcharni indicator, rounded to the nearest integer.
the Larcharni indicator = 54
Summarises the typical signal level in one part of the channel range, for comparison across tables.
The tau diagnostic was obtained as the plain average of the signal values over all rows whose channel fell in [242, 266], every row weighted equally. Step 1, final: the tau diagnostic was 46.8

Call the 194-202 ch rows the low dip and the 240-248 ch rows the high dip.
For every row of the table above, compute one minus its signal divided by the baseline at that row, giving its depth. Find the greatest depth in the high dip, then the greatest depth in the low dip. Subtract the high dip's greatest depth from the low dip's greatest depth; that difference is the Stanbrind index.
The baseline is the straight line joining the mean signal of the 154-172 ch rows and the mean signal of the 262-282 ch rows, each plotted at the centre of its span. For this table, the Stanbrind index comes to 0.041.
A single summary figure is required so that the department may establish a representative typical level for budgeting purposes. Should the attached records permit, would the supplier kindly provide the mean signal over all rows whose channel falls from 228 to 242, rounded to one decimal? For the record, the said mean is 47.1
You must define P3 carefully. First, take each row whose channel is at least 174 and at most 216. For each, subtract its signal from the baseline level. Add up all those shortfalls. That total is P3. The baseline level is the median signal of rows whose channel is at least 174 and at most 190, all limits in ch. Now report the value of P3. -6.7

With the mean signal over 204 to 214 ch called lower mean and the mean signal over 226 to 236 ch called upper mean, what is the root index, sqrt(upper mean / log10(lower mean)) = 5.30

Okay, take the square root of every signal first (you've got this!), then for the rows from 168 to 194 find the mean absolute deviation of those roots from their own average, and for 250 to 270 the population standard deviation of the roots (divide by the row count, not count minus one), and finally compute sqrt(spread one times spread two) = 0.039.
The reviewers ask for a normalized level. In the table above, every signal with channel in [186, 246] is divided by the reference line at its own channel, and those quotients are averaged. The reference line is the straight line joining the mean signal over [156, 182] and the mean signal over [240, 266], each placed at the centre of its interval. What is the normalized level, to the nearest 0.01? 1.02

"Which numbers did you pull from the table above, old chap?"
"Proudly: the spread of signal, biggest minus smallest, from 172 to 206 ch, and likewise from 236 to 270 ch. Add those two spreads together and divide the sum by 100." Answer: 0.068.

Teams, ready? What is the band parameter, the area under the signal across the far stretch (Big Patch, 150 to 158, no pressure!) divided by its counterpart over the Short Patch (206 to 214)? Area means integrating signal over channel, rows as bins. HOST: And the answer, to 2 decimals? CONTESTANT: 0.99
